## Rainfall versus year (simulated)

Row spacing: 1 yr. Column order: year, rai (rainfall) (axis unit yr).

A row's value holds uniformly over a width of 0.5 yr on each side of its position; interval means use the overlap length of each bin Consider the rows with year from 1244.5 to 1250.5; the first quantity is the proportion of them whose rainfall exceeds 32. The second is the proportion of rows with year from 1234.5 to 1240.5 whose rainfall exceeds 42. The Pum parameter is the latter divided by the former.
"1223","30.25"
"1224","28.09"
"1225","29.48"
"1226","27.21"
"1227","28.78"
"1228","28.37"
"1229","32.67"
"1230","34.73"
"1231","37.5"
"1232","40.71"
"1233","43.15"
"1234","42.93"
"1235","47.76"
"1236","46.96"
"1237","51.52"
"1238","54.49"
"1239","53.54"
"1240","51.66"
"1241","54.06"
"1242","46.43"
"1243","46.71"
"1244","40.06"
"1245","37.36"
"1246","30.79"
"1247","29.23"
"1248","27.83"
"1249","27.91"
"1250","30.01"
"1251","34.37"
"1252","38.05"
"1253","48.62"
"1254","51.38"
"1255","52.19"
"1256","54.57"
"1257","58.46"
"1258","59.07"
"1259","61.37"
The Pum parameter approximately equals 6.0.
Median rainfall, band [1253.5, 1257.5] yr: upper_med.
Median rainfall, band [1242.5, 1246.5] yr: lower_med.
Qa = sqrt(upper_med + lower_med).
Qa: 9.6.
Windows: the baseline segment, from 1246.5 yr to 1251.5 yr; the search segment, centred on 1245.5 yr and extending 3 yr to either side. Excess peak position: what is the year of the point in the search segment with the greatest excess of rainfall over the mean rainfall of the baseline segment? 1243 yr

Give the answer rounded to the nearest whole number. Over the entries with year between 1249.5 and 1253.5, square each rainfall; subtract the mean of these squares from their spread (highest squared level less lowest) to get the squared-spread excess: -10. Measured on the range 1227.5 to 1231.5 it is -520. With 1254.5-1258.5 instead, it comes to -2387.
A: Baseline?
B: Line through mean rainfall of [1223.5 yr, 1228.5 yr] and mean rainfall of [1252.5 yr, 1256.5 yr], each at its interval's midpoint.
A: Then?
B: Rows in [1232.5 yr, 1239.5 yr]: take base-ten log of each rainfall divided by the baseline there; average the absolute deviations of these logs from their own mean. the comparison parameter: 0.02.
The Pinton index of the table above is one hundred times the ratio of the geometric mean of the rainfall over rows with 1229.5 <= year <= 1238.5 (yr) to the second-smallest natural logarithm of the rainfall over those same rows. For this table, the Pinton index 1214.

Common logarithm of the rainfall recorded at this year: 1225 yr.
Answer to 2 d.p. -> 1.47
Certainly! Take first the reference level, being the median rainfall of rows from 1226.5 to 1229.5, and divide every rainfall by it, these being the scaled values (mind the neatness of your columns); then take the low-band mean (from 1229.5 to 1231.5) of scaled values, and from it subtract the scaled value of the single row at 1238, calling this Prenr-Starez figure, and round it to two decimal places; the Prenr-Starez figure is -0.64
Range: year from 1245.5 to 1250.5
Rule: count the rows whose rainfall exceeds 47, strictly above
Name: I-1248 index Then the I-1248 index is 0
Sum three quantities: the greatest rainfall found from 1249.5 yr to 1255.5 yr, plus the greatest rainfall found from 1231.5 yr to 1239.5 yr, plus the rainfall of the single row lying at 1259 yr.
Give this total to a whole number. 168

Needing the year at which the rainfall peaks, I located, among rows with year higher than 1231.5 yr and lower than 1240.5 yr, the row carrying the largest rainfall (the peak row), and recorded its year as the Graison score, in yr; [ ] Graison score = 1238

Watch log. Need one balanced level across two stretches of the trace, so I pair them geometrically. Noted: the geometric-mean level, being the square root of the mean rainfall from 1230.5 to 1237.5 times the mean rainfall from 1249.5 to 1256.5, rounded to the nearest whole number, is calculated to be 44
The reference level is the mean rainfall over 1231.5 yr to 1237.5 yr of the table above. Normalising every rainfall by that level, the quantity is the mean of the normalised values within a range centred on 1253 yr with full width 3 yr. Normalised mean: 1.0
